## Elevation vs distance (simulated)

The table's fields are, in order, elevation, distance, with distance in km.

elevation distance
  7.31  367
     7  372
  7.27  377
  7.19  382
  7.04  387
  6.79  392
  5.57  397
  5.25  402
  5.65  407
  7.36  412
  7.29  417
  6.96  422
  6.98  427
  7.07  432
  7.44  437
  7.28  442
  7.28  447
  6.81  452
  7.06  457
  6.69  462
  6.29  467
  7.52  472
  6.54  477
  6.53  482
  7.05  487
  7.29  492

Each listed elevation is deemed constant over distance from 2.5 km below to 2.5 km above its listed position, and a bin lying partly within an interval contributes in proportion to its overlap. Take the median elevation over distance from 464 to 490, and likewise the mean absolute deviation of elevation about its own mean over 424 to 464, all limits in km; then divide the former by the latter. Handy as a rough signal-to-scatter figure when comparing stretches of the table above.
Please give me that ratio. 34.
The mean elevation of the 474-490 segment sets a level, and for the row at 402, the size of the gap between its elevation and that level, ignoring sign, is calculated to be 1.5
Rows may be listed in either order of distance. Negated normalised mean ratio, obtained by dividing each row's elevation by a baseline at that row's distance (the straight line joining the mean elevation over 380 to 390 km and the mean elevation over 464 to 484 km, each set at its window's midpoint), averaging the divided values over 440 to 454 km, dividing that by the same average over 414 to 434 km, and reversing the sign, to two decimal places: -1.02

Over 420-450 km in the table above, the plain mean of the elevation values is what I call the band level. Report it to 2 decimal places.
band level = 7.17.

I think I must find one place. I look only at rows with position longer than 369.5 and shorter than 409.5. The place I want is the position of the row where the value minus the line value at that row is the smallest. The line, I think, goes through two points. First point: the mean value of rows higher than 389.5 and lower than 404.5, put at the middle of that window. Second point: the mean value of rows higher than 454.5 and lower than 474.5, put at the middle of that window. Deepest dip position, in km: 402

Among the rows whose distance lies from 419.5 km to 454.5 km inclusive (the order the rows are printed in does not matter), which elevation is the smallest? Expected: 6.81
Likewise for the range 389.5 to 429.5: 5.25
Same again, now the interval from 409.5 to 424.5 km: 6.96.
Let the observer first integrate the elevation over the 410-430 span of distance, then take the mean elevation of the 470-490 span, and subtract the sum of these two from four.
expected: -146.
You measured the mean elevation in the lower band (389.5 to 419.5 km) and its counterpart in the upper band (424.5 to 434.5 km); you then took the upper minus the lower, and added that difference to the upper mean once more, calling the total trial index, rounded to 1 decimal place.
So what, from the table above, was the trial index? 7.7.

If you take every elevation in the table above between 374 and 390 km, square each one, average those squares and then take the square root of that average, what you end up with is 7.2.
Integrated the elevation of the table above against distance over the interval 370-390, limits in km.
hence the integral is 142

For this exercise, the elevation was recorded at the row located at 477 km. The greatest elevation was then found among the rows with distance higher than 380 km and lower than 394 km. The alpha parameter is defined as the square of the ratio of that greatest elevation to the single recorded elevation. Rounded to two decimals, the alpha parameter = 1.21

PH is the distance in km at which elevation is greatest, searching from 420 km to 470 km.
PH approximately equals 437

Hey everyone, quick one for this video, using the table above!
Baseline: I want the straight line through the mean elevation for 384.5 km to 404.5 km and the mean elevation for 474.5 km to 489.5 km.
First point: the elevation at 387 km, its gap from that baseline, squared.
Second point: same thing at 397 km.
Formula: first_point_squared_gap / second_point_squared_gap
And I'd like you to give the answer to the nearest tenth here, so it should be 2.3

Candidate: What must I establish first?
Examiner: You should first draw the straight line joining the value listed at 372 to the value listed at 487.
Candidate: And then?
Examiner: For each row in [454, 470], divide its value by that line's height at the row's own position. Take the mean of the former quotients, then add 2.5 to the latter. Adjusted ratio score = 3.45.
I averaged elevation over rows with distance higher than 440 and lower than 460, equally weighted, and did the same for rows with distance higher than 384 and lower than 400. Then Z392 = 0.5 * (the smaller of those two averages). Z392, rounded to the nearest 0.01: 3.23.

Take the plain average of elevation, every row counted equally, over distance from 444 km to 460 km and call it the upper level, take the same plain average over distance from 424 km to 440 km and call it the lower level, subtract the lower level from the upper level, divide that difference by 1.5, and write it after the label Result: -0.08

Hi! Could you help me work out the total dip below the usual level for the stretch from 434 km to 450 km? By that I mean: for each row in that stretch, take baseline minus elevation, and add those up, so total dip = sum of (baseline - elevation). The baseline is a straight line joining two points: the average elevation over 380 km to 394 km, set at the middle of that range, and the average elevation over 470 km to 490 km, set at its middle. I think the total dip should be -1.2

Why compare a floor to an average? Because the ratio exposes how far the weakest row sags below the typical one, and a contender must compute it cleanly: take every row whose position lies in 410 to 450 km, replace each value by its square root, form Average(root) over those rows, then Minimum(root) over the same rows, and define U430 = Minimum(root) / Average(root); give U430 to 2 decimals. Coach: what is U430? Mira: 0.98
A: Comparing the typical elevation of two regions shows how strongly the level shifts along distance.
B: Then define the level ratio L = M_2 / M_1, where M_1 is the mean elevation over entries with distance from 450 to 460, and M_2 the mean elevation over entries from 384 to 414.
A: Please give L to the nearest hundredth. 0.91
